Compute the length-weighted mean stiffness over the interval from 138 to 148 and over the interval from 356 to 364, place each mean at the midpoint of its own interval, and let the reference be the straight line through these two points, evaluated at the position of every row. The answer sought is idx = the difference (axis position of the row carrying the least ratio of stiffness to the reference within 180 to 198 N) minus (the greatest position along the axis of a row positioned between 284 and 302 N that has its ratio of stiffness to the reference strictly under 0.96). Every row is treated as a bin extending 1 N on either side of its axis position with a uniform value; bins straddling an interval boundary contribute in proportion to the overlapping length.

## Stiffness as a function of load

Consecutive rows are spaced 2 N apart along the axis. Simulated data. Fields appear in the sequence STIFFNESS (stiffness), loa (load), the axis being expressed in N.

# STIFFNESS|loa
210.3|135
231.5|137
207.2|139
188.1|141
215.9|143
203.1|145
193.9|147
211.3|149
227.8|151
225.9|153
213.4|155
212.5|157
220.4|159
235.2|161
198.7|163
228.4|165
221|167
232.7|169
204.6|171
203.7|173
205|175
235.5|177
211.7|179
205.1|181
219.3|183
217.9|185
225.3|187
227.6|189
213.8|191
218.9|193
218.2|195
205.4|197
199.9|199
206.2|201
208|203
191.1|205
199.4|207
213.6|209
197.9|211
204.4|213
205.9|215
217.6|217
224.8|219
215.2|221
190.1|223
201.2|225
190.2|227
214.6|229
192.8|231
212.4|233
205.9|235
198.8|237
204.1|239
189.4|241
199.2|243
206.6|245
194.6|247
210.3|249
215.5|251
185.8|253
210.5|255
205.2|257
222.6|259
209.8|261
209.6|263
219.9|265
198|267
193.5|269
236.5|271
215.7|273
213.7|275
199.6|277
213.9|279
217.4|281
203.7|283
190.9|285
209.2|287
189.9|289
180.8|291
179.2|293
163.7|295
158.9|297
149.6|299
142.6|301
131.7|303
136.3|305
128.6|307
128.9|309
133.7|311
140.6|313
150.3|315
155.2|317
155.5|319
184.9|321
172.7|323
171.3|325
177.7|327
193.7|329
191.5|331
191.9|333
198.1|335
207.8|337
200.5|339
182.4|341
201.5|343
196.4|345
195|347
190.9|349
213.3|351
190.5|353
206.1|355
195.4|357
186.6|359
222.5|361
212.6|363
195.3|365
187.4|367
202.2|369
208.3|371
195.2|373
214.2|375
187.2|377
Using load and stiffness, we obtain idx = -120 N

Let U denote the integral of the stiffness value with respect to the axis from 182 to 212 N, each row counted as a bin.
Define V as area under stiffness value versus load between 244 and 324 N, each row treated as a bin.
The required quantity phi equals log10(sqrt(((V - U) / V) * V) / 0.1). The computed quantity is 2.96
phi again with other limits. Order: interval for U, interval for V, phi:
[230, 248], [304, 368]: 2.95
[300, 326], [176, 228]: 2.92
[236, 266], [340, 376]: 2.51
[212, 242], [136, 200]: 2.94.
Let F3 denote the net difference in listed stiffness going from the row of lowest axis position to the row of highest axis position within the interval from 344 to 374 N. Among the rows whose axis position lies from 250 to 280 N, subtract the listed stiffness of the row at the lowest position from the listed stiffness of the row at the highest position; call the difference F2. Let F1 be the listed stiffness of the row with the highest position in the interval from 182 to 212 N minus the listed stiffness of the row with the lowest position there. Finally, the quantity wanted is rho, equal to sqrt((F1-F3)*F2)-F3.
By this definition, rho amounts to 7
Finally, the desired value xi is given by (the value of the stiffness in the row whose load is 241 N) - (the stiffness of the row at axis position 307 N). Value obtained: 61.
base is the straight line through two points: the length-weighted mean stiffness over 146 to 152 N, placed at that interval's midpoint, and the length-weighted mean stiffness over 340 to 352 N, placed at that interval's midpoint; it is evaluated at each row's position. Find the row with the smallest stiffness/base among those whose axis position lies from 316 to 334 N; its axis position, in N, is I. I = 317 N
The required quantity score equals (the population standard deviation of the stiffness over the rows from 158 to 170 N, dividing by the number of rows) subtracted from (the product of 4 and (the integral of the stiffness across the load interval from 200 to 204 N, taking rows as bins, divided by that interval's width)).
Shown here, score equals 816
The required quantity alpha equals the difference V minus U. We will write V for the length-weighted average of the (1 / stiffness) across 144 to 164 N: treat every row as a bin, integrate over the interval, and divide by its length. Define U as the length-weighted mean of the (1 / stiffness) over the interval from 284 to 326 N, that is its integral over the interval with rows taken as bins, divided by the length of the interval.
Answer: -0.0017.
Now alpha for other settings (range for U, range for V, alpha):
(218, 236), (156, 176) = -0.0002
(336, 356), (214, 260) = -0.0002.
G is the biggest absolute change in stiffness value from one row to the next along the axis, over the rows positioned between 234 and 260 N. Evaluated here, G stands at 30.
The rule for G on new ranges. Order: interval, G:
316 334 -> 29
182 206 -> 17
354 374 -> 36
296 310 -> 11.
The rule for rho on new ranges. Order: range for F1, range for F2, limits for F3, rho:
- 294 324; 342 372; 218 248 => 47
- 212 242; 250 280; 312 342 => -32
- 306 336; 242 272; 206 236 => 42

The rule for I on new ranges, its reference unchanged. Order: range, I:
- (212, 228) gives 223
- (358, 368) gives 359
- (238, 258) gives 253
